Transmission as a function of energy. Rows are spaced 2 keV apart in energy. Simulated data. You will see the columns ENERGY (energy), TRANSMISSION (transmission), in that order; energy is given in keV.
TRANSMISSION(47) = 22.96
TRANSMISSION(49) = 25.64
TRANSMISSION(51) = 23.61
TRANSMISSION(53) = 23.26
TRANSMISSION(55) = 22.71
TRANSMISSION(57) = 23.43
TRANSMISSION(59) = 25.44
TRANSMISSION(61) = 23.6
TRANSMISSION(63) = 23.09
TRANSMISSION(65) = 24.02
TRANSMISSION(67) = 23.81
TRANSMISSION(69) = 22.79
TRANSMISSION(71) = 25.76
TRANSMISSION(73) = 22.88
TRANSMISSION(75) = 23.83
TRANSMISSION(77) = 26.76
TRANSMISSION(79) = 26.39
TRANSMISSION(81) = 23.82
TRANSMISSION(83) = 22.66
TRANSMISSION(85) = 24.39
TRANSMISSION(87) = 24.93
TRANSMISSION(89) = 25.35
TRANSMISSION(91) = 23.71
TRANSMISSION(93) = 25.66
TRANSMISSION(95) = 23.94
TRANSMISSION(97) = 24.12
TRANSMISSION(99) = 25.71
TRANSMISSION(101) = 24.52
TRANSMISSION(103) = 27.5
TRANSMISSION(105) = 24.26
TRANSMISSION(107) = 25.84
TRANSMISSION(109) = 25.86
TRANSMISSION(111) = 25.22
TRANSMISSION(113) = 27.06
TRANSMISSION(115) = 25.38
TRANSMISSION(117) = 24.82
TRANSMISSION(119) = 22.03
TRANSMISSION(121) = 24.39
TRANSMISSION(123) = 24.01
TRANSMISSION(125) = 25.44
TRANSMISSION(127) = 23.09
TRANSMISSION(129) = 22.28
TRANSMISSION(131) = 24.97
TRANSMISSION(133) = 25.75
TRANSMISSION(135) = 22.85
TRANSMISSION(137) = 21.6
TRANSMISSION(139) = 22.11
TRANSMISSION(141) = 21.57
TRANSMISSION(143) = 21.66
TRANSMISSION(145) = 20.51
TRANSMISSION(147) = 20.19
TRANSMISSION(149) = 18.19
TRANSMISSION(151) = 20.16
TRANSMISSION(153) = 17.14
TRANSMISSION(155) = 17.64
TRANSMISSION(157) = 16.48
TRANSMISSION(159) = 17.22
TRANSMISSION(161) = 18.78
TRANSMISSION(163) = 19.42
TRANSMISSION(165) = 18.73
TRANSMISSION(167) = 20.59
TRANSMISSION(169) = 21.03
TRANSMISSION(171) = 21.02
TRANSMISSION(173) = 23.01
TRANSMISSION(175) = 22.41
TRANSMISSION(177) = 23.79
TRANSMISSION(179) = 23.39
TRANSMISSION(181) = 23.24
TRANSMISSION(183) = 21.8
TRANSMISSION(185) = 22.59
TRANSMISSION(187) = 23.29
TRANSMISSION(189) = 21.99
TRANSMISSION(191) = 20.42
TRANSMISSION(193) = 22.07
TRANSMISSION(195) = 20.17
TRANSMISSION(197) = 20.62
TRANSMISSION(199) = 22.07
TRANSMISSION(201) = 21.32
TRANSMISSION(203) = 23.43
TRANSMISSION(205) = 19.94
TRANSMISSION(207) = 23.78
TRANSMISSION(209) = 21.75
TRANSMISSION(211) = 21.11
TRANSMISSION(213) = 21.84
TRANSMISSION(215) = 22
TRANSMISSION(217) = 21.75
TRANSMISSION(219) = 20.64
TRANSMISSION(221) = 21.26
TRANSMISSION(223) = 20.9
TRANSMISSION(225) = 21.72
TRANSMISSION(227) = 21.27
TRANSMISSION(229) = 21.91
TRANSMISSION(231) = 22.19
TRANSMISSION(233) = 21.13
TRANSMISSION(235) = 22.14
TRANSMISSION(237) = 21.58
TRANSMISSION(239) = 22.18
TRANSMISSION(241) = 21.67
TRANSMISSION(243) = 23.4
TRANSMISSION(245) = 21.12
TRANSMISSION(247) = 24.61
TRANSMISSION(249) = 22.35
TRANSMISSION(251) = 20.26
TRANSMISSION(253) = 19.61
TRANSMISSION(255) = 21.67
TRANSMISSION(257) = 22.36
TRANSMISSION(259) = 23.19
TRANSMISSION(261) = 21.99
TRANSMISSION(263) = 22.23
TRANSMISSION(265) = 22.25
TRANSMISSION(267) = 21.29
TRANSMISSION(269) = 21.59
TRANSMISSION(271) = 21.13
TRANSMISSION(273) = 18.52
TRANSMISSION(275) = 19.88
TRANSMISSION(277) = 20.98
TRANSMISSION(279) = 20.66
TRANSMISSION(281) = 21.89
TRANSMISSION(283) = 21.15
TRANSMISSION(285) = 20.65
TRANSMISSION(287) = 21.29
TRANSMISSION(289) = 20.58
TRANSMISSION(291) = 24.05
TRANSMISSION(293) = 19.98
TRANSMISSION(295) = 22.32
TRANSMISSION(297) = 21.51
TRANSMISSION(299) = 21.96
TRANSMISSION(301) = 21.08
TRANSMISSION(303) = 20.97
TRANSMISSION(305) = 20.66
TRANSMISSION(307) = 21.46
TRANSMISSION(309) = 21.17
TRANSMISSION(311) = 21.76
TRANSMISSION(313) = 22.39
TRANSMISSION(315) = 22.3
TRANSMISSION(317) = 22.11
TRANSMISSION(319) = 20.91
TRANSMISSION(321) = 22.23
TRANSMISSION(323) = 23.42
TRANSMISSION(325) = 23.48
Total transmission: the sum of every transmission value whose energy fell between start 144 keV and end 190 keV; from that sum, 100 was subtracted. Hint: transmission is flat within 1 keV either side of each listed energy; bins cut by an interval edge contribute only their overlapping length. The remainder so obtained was 373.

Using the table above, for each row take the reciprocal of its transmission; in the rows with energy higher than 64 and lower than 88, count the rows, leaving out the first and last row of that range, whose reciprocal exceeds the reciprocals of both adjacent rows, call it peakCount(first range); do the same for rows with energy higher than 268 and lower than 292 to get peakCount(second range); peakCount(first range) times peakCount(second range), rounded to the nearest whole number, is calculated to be 12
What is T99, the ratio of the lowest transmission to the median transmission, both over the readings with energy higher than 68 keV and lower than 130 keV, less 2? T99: -1.10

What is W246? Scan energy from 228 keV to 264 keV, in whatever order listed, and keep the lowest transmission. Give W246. 19.61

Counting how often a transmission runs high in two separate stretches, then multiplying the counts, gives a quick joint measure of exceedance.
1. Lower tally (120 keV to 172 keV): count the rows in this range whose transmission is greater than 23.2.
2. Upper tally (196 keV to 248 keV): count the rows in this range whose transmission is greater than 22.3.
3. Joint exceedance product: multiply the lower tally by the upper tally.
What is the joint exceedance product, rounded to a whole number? 20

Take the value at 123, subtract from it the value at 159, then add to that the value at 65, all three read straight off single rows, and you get 31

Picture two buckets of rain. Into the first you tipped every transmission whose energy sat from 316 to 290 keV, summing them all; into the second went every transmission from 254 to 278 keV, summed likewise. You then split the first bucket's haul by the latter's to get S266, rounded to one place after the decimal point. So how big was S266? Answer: 1.1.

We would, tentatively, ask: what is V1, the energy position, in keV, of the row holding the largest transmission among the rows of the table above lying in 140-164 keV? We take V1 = 143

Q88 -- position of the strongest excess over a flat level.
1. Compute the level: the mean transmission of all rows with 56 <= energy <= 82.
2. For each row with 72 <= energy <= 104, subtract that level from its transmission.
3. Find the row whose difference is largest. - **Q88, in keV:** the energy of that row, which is 103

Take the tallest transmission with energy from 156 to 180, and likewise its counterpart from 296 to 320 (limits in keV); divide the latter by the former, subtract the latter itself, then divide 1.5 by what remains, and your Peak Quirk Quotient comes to -0.0699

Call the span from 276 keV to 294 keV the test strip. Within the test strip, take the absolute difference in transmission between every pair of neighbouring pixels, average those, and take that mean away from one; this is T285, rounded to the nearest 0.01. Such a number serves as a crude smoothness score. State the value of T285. -0.46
